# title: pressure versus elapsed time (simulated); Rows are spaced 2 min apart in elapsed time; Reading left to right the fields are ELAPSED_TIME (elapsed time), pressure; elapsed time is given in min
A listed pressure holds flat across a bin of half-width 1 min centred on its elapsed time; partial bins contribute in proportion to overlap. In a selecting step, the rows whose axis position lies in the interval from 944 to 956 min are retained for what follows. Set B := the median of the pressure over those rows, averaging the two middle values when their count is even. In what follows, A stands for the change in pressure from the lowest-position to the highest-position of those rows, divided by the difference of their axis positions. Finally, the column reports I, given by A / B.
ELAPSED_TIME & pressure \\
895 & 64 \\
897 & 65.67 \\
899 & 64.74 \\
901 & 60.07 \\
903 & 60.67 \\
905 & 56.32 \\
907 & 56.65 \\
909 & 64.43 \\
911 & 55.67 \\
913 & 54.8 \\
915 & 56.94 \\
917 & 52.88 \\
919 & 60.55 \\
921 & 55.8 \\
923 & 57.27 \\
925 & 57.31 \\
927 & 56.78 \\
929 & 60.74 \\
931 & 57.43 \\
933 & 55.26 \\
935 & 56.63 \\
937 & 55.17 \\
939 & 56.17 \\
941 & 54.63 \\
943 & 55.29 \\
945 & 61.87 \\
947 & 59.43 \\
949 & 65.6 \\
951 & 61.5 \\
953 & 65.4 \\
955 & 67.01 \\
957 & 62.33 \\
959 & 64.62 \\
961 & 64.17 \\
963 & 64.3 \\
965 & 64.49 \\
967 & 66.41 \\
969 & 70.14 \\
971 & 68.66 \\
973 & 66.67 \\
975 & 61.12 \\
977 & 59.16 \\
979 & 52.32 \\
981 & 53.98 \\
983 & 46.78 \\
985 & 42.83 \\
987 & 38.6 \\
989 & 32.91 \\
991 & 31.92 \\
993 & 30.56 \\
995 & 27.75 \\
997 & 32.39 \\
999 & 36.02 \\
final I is 0.008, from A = 0.5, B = 64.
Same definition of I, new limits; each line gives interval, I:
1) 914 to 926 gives 0.001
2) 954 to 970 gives 0.003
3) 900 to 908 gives -0.010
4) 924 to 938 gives -0.003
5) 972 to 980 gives -0.040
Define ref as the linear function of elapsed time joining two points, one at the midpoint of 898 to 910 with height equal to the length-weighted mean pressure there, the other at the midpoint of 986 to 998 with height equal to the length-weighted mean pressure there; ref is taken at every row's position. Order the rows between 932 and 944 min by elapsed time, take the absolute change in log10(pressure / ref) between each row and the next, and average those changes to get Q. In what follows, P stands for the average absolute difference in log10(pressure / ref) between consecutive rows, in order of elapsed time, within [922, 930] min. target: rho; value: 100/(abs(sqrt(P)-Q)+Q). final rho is 854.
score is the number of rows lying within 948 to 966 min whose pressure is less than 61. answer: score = 0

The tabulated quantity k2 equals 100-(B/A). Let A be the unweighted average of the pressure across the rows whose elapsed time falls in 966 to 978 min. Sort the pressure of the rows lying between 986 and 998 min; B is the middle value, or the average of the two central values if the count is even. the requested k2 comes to 99.51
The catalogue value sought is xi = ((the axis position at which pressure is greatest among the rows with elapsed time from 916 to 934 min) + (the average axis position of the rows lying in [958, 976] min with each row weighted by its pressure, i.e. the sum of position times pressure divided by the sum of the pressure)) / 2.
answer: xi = 948.0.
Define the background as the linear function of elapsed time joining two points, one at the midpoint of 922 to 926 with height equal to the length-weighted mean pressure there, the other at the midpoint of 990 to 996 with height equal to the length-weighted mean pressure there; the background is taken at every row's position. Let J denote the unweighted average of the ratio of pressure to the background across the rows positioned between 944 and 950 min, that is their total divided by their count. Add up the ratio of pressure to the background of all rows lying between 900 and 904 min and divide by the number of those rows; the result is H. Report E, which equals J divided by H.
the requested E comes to 1.41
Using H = 0.92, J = 1.29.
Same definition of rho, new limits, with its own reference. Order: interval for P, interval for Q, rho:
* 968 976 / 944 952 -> 885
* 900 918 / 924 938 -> 612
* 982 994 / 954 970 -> 590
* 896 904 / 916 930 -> 881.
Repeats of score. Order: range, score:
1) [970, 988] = 6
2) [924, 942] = 9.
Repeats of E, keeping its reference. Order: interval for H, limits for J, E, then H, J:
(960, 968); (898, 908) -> 0.58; 1.56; 0.91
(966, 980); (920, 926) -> 0.59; 1.67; 0.98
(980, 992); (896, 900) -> 0.77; 1.25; 0.97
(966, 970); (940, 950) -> 0.71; 1.71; 1.21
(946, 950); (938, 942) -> 0.83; 1.31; 1.09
